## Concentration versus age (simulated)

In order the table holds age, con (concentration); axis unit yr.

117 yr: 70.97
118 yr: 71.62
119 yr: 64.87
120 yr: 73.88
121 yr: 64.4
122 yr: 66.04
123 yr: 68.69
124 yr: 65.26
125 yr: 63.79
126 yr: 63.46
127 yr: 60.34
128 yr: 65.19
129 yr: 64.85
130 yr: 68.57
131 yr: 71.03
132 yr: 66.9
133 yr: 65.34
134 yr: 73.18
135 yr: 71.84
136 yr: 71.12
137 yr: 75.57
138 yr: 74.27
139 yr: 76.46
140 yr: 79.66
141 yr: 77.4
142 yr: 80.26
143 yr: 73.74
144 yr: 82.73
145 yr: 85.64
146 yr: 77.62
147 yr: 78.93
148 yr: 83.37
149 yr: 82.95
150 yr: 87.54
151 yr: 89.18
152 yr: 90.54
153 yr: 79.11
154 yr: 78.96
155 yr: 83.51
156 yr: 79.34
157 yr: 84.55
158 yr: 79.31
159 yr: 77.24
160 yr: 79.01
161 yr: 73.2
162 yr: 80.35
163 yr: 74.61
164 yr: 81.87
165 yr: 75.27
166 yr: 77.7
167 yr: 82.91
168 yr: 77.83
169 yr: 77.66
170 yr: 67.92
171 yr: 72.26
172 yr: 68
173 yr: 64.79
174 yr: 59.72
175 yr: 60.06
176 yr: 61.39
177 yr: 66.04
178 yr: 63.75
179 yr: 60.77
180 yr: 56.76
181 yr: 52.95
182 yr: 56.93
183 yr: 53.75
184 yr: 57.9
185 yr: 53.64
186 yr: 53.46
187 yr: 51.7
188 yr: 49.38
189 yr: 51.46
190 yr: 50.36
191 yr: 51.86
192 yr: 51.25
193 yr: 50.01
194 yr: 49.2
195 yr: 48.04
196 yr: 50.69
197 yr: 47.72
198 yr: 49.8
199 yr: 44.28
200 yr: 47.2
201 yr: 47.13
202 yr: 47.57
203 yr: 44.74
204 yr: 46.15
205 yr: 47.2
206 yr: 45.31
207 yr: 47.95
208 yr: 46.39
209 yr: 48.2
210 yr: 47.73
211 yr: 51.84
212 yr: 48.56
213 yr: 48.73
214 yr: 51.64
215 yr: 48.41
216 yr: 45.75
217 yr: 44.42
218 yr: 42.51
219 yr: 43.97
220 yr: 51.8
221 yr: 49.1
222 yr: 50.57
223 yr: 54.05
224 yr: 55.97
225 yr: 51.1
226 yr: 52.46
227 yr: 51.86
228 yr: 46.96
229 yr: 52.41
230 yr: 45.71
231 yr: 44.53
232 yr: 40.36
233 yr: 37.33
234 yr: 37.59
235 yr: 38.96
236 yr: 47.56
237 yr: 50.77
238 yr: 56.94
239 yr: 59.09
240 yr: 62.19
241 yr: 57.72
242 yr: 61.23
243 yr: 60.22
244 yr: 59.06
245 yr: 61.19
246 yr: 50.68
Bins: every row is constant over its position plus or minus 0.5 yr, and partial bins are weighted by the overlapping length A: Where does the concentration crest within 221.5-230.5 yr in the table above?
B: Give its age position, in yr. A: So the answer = 224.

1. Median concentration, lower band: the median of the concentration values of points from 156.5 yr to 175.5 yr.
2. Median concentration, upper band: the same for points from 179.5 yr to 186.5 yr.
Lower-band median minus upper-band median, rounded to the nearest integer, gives 23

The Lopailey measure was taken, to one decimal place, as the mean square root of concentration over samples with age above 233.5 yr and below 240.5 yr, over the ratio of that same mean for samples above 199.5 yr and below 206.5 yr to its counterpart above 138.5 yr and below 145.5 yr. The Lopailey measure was 9.2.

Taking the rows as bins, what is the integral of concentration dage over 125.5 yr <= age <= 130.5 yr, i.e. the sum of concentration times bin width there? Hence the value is 322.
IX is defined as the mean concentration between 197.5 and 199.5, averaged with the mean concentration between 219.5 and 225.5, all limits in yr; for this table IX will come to 50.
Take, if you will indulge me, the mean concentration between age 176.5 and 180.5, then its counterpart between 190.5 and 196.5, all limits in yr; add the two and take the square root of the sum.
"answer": 10.6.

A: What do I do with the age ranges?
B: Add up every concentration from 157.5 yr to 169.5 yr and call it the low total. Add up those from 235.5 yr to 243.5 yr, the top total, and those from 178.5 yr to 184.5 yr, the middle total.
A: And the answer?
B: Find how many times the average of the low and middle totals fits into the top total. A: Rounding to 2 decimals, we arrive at 0.71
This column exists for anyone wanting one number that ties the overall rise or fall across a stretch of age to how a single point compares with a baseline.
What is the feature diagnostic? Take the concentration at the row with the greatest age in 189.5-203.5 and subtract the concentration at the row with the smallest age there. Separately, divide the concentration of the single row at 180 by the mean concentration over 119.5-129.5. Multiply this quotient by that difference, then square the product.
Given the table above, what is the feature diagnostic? 24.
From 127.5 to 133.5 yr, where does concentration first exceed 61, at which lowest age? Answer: 128 yr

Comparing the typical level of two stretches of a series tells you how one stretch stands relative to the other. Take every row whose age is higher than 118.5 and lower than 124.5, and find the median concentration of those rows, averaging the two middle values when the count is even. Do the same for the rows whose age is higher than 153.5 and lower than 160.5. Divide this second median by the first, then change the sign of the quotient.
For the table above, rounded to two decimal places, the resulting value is -1.21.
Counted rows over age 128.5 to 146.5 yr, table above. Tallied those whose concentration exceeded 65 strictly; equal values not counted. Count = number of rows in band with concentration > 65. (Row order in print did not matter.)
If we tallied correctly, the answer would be 17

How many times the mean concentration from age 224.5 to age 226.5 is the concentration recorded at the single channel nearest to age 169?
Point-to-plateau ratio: 1.50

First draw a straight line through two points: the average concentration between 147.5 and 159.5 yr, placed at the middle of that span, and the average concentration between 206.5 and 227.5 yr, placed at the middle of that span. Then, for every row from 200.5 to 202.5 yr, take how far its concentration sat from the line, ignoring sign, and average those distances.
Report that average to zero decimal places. 10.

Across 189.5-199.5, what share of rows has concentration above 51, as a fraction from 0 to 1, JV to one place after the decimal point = 0.2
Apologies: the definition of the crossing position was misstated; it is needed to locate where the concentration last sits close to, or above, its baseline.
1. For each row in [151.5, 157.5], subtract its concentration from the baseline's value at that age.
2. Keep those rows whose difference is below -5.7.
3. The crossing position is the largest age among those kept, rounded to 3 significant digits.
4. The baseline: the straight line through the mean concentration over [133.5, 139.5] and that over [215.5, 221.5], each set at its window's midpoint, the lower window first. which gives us 157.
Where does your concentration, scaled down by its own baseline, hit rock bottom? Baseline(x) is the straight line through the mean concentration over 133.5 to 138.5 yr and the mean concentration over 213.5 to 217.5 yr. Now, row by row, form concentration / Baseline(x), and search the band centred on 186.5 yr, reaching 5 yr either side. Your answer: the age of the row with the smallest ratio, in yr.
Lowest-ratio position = 188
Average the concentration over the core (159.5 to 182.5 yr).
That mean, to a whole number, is 69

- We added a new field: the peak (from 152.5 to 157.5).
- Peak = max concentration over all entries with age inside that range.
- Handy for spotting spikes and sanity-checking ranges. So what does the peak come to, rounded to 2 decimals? 84.55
